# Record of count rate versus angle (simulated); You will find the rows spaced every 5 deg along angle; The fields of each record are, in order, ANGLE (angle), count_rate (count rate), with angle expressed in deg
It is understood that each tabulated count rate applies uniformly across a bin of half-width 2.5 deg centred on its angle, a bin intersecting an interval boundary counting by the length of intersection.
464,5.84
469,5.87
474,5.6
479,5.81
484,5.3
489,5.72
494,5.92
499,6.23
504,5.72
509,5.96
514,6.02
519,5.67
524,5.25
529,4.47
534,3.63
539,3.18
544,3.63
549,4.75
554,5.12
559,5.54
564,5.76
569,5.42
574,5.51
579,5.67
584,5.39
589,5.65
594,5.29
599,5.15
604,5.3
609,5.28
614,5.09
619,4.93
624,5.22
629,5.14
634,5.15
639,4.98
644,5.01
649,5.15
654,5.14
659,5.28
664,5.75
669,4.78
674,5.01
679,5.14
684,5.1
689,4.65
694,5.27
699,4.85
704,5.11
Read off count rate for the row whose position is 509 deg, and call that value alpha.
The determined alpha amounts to 5.96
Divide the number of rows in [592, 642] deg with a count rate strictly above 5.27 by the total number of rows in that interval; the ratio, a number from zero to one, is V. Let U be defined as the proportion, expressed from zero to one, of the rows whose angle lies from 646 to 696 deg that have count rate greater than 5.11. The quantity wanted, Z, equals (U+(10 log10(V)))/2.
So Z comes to -2.3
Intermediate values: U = 0.6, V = 0.300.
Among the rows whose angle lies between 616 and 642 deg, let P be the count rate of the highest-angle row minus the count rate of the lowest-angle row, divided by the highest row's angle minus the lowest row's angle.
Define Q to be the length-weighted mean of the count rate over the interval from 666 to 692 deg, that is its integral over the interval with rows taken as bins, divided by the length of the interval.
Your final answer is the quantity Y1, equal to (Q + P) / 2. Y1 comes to 2.48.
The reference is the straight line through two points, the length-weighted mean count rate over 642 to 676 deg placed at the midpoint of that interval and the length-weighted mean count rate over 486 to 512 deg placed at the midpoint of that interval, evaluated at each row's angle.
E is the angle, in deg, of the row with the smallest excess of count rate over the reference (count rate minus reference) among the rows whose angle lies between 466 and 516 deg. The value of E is 484 deg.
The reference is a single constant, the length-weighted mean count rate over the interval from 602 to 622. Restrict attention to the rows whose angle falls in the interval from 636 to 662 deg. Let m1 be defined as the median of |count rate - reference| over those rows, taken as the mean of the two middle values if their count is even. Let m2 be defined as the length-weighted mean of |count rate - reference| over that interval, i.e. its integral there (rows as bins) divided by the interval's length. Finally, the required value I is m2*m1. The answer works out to 0.013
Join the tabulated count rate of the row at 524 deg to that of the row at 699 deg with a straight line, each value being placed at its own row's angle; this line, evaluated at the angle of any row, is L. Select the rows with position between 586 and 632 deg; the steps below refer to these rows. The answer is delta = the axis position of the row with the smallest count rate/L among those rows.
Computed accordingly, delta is 619 deg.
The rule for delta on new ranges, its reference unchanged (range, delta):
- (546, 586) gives 549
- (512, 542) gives 539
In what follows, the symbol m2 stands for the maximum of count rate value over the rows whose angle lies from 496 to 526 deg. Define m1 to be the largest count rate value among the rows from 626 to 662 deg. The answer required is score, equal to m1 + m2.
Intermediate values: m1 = 5.28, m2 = 6.23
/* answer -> 11.5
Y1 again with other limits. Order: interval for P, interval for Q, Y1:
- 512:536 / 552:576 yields 2.68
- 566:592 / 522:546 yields 2.01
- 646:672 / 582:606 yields 2.67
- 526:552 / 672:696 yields 2.52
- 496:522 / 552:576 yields 2.72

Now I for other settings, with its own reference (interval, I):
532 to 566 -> 0.560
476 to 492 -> 0.270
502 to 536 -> 0.485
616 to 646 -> 0.010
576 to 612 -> 0.037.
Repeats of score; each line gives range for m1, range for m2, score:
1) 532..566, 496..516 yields 12.0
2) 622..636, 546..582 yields 11.0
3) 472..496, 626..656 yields 11.1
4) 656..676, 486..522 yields 12.0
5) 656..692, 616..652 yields 11.0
